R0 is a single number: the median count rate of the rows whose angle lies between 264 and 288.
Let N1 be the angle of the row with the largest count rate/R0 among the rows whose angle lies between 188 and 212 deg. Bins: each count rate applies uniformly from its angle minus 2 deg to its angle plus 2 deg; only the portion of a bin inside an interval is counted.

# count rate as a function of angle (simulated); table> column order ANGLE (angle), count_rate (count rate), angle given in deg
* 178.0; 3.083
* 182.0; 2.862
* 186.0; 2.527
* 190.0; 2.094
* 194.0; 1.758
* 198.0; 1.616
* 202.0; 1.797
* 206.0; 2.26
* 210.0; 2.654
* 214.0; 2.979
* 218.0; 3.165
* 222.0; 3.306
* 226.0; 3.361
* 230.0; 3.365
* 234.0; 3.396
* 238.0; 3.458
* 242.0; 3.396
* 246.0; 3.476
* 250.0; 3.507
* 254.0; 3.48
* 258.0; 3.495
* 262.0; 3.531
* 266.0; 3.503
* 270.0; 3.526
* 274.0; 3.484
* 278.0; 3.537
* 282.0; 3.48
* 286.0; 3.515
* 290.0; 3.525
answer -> 210.0 deg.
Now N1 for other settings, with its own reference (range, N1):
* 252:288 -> 278.0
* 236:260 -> 250.0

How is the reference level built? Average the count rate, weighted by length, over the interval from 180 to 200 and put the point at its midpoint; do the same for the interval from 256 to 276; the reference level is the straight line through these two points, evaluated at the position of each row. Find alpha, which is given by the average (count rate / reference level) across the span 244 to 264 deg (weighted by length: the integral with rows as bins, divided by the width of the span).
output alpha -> 1.06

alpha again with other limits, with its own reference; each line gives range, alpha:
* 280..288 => 0.91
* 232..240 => 1.15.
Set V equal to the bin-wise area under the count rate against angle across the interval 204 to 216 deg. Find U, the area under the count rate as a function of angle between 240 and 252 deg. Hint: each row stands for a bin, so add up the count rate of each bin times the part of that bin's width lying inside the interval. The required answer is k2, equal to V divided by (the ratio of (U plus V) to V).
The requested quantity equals 13.6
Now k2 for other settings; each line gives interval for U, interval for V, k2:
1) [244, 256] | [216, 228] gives 19.1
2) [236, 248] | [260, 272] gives 21.4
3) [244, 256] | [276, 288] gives 21.1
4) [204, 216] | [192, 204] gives 8.2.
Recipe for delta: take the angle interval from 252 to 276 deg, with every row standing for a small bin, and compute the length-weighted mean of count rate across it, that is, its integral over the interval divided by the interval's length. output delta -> 3.50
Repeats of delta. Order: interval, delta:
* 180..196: 2.31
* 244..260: 3.49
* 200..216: 2.42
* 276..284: 3.51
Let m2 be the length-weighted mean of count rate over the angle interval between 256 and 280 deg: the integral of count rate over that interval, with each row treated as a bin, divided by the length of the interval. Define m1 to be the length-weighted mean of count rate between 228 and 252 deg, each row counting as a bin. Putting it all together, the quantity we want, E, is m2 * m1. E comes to 12.1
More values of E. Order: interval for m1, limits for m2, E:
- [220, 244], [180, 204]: 7.1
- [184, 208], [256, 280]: 7.1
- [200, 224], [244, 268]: 9.4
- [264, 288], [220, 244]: 11.9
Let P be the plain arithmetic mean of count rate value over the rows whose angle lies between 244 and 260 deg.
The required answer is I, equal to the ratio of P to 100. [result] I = 0.0349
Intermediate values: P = 3.49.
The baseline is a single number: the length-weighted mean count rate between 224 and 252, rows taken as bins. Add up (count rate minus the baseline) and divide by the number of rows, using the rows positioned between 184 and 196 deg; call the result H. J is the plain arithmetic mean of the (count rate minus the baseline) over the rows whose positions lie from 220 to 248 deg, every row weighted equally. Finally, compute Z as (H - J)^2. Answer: 1.6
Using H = -1.3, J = -0.03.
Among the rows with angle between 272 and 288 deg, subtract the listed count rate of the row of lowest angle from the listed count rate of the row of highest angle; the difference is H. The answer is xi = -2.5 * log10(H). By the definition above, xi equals 3.8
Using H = 0.03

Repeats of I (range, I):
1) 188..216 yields 0.0217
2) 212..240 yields 0.0329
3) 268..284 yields 0.0351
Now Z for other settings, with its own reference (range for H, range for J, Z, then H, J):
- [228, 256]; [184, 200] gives 2.1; 0.0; -1.42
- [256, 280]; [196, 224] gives 0.9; 0.1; -0.88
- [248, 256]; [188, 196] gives 2.5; 0.1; -1.50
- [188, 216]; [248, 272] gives 1.8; -1.3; 0.08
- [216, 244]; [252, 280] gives 0.0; -0.1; 0.09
